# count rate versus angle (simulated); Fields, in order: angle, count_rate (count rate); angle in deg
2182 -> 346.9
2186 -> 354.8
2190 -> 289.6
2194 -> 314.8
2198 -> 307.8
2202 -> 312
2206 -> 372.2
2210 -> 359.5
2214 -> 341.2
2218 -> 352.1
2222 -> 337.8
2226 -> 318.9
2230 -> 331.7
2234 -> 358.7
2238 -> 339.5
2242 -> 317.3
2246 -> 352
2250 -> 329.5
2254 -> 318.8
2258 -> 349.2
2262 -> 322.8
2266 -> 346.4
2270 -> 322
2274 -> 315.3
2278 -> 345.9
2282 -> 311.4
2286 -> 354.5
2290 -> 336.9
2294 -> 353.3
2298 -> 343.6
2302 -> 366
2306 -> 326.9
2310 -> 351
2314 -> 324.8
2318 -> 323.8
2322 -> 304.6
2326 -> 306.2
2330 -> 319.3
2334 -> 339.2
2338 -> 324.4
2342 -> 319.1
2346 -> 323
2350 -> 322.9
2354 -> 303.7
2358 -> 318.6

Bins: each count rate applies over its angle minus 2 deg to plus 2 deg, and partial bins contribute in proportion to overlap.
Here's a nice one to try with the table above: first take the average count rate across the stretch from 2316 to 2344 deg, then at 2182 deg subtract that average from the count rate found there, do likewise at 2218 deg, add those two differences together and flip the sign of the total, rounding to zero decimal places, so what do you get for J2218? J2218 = -60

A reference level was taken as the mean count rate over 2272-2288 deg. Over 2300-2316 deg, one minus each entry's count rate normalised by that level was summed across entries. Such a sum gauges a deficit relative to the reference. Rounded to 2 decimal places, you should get -0.13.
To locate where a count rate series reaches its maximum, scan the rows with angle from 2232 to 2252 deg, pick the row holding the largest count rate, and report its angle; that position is 2234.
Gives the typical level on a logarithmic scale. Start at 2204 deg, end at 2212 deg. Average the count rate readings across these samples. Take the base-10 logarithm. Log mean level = 2.56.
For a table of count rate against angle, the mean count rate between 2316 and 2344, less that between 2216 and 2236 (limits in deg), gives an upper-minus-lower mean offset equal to -20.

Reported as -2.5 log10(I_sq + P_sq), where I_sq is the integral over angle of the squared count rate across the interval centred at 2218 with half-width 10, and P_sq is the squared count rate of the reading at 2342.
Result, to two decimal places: -15.97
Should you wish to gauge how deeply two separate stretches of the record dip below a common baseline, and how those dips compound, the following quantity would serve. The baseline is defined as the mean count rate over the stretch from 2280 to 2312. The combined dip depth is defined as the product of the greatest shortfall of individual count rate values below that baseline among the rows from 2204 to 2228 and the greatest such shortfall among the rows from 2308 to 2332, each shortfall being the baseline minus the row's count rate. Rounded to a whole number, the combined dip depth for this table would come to 922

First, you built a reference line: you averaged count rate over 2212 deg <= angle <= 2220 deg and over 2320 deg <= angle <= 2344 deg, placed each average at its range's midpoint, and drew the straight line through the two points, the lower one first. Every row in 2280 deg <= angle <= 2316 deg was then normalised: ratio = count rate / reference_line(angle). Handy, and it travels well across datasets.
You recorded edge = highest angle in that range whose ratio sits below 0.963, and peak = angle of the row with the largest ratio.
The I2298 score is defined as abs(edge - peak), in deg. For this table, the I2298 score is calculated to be 20 deg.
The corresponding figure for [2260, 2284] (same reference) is 4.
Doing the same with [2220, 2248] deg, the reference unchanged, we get 8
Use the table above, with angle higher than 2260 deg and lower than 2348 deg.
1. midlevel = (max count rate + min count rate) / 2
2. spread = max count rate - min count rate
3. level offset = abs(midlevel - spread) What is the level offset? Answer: 274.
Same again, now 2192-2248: 276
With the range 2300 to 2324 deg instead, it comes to 274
